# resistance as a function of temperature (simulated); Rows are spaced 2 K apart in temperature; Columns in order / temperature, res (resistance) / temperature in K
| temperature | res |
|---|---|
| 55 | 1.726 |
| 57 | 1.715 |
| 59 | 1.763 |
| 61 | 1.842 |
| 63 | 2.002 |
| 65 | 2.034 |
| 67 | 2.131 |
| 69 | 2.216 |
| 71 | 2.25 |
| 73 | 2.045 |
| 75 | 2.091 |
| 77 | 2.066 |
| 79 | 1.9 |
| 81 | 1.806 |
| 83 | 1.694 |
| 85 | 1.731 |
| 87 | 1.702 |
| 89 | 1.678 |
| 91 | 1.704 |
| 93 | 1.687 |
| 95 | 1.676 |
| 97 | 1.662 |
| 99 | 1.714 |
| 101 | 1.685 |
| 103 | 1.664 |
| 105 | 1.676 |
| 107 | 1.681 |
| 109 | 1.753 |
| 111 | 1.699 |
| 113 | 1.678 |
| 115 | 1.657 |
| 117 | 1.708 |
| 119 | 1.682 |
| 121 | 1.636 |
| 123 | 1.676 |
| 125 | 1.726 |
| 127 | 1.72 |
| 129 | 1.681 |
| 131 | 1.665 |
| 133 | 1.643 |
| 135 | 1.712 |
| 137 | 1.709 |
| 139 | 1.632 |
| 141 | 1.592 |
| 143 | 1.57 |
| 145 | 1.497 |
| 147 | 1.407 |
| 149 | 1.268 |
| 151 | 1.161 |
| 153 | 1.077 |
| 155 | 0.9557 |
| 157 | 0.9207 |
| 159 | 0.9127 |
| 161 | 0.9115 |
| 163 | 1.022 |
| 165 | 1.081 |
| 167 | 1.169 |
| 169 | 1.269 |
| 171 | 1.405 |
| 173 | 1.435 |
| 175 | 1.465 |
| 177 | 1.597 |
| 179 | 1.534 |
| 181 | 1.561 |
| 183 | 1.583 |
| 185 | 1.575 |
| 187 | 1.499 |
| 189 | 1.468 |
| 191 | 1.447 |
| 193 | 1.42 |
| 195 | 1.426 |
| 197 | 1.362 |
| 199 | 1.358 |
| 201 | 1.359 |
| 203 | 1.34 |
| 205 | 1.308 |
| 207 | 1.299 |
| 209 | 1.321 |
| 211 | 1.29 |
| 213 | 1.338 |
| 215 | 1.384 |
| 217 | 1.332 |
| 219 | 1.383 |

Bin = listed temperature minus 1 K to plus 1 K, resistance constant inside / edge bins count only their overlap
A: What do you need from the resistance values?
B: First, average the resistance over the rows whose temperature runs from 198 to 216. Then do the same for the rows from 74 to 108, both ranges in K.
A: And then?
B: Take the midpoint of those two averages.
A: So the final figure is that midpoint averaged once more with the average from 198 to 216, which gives 1.44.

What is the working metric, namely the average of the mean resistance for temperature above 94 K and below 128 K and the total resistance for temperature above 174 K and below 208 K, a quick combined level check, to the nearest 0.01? 13.14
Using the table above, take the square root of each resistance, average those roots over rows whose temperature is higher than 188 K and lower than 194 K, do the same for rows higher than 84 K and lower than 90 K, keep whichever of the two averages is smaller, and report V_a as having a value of 1.20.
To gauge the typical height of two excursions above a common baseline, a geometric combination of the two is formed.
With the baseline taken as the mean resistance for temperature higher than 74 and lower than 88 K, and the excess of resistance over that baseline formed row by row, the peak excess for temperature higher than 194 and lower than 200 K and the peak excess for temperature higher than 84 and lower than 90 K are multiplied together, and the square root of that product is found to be 0.23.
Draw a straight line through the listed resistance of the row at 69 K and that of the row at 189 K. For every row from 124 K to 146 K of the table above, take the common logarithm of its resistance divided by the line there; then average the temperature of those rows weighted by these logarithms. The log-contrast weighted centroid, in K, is 136.0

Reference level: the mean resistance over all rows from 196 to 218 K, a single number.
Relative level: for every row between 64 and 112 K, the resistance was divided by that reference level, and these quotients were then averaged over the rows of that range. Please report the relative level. 1.37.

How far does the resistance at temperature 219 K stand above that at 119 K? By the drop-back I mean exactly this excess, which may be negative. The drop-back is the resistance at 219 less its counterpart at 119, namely -0.30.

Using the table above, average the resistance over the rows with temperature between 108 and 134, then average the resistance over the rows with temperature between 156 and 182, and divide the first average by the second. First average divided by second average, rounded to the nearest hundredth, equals 1.35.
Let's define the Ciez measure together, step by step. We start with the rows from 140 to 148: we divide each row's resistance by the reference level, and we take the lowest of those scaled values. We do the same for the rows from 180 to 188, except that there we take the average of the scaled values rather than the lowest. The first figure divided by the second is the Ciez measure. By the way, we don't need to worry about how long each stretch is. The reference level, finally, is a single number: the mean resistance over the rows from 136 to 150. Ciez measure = 0.91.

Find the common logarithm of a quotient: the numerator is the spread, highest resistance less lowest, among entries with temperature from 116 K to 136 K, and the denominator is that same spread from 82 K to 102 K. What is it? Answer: 0.12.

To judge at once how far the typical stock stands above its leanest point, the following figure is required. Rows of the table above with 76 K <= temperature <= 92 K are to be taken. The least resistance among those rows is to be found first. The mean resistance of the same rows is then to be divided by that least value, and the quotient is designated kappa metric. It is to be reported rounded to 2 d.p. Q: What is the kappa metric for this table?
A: 1.06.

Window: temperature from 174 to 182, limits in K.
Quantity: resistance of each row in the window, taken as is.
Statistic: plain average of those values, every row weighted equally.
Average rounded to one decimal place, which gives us 1.5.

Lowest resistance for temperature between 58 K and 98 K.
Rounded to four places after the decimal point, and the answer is 1.6620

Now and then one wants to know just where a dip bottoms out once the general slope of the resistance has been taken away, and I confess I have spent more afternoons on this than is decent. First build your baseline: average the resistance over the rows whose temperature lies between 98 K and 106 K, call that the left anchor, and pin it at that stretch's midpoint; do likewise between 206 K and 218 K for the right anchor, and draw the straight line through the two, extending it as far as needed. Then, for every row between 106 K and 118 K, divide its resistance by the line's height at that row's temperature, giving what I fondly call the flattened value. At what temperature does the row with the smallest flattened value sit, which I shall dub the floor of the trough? 107 K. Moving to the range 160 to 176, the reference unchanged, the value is 161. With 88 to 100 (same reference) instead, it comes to 89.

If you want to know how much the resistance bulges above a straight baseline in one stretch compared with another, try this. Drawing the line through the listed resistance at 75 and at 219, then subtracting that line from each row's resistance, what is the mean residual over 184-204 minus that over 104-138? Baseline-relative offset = 0.10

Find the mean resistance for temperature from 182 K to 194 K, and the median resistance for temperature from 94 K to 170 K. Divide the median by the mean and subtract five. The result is -3.89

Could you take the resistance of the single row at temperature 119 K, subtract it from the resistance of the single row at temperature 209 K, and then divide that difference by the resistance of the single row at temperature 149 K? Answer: -0.28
